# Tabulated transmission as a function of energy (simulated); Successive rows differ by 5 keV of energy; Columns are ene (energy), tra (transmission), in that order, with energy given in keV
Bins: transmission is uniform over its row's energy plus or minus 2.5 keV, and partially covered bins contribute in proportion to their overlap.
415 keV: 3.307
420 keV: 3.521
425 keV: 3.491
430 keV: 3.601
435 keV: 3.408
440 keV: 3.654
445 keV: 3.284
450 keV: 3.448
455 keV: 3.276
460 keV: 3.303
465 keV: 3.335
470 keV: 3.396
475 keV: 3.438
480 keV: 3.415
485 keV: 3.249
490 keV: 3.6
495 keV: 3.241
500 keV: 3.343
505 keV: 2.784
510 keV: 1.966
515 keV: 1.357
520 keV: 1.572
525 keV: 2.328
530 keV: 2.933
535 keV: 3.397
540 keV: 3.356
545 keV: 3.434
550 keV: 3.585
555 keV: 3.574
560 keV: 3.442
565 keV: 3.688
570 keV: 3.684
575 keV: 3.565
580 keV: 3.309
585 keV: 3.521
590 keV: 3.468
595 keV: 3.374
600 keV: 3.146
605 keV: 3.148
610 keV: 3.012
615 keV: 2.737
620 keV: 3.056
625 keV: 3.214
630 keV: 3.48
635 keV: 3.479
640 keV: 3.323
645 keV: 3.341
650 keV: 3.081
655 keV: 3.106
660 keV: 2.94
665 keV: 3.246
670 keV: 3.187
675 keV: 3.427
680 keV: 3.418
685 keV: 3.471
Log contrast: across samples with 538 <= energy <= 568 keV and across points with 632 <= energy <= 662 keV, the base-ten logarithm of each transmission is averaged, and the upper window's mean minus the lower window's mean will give -0.039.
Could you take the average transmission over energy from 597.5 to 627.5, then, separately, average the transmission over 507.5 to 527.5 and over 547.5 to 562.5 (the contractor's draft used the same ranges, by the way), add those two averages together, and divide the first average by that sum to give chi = 0.57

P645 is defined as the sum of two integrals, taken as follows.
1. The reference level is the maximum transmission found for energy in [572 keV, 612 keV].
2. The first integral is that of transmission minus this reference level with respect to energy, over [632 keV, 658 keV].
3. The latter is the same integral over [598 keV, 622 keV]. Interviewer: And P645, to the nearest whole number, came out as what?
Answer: -21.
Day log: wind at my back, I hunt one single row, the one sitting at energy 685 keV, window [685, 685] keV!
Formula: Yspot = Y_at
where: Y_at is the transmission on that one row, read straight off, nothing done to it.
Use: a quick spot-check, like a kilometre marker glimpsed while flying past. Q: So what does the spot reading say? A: 3.471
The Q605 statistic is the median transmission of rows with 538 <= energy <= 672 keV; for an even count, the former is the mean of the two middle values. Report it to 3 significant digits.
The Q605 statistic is 3.34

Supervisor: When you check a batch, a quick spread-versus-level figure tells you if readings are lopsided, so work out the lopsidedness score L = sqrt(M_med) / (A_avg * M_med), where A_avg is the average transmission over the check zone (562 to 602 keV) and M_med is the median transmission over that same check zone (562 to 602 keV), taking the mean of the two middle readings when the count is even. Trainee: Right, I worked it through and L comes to 0.154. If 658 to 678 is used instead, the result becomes 0.174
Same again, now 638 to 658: 0.174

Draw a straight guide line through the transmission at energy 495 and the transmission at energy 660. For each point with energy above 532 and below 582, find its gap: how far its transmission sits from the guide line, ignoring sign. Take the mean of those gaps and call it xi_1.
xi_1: 0.38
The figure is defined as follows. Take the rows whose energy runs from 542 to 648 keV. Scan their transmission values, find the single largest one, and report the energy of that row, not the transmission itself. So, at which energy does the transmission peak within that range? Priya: 565 keV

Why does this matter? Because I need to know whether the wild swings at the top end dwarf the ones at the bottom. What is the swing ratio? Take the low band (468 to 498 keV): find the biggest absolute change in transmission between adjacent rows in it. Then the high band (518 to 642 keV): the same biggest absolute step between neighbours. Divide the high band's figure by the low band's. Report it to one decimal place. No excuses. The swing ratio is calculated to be 2.1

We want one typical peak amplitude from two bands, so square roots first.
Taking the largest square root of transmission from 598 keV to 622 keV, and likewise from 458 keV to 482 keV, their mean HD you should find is 1.81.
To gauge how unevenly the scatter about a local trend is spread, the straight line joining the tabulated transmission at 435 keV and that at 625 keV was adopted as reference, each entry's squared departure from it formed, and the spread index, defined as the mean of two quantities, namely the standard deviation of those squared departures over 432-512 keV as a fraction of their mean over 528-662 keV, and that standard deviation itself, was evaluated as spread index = 4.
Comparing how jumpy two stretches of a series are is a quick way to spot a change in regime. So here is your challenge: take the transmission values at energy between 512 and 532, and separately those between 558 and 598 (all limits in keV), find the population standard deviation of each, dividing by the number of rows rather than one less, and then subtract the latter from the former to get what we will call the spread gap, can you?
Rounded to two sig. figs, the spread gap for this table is 0.50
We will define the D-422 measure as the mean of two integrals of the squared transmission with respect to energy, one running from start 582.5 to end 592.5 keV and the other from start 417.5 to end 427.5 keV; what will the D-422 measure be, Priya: 123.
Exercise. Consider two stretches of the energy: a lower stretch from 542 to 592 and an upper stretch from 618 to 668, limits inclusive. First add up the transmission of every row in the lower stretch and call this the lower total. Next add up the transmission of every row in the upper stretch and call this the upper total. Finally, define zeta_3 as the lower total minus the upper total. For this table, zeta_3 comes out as 3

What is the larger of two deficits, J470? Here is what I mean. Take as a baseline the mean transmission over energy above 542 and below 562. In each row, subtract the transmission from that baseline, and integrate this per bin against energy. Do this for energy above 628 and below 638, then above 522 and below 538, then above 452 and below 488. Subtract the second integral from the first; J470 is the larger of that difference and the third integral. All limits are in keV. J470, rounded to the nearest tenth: 5.7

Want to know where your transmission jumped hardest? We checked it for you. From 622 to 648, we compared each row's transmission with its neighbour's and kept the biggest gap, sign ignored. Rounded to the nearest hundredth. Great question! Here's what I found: 0.27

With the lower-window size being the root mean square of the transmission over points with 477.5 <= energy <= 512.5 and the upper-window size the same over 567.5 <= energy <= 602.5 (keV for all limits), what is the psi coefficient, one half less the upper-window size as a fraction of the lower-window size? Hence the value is -0.60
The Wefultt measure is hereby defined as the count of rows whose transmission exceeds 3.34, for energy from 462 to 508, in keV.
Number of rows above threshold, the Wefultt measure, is 5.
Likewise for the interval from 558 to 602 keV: 7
